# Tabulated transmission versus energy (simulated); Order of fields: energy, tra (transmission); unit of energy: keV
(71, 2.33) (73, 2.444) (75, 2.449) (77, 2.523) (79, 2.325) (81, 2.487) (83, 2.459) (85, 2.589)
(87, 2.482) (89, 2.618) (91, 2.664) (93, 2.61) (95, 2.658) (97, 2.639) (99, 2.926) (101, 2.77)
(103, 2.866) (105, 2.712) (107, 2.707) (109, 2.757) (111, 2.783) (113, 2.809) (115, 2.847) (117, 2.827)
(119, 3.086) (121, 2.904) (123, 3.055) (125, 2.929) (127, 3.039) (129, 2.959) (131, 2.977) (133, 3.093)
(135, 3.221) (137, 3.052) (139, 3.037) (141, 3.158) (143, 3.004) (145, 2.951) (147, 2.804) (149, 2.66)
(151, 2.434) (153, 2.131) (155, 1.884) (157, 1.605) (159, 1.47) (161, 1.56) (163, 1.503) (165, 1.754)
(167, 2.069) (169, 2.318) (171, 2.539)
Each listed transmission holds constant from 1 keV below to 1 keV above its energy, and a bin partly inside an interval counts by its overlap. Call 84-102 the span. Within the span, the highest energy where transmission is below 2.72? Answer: 97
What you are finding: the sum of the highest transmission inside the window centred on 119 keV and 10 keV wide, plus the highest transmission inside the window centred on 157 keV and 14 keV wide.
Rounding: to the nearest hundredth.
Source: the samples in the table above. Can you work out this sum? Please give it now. 5.52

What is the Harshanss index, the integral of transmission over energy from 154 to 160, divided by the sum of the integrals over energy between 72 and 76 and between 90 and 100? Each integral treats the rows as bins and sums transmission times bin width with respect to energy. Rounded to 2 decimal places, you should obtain 0.27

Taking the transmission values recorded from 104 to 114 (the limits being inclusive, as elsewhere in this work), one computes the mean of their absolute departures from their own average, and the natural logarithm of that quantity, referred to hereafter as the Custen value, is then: -3.34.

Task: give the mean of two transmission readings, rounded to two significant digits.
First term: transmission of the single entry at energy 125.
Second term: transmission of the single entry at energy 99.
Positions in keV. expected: 2.9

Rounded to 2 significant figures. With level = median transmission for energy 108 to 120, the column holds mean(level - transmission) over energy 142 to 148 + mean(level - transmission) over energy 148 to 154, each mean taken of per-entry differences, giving 0.31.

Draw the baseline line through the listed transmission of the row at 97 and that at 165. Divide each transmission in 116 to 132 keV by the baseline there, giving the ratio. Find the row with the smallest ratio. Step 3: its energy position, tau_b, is 117 keV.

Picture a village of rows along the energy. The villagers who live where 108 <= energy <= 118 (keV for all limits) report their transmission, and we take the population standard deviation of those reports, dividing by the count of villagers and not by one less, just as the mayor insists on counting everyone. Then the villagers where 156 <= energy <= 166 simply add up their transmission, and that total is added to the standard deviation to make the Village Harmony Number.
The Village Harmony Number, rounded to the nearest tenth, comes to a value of 7.9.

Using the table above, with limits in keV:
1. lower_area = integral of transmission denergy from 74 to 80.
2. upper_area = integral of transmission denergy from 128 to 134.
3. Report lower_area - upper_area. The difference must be -3.5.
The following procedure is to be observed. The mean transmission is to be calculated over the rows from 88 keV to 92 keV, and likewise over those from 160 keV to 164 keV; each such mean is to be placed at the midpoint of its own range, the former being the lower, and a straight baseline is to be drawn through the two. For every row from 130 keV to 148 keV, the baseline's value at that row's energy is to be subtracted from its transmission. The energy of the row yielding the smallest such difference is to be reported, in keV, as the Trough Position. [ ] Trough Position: 131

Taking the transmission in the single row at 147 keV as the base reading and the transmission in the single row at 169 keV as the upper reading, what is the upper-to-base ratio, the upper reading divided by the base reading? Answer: 0.83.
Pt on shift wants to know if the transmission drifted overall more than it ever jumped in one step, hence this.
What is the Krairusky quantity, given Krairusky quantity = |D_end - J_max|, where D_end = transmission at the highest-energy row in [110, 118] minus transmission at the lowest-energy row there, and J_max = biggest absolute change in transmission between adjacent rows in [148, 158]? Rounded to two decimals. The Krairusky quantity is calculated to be 0.26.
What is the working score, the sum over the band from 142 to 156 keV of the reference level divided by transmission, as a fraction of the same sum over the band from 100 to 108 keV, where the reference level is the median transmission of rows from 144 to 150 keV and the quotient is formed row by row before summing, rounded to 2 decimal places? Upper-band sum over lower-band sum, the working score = 1.94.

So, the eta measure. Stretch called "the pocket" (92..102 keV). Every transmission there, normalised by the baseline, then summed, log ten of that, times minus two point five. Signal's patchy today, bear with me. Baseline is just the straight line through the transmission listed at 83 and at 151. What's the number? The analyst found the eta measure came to -1.86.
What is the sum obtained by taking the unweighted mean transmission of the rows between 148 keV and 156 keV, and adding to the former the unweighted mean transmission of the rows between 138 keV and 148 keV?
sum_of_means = 5.3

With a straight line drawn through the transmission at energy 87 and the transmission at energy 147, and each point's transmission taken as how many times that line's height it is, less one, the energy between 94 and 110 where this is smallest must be 97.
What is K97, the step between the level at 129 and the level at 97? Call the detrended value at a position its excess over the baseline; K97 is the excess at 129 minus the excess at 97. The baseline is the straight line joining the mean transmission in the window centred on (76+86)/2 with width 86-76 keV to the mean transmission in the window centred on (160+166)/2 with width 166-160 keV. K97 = 0.66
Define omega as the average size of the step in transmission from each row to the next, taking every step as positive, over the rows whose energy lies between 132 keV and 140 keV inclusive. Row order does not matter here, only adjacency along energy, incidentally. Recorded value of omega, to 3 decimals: 0.104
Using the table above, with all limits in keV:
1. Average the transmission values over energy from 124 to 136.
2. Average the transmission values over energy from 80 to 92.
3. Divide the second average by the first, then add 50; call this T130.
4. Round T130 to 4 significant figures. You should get 50.84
